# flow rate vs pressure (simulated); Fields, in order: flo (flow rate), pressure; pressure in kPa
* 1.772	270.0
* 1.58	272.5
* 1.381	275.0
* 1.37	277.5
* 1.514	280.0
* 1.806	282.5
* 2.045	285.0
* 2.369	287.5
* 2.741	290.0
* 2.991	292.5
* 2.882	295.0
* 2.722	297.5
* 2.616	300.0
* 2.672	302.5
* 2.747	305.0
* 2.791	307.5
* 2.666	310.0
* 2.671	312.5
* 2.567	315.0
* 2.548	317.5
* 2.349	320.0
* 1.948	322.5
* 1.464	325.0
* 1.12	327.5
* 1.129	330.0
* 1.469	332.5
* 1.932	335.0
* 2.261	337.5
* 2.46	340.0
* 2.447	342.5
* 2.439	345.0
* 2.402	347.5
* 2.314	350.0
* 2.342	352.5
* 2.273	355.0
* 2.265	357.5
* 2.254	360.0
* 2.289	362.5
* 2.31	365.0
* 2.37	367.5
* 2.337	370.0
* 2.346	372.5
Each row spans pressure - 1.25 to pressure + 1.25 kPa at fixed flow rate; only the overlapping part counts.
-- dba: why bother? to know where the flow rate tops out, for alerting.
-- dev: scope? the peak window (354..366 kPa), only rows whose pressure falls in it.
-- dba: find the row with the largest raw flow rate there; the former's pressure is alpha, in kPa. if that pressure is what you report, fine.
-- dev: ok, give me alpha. 365.0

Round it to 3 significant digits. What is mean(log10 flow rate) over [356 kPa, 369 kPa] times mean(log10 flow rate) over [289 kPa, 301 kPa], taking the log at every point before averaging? 0.161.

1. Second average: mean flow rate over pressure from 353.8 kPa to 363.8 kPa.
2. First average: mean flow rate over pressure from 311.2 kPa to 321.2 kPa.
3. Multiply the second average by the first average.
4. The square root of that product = 2.40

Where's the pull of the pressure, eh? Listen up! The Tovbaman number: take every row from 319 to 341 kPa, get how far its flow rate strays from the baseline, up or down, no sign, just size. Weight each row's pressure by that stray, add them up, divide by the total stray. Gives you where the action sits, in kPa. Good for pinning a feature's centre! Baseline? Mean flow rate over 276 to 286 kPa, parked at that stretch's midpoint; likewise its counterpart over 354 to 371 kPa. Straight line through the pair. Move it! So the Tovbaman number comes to 329.4 kPa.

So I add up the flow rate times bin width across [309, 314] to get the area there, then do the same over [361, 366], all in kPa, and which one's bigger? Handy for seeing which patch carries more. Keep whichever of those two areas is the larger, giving 13.3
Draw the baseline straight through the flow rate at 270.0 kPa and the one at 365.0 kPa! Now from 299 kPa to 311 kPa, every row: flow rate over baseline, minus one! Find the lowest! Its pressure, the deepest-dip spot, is 310.0 kPa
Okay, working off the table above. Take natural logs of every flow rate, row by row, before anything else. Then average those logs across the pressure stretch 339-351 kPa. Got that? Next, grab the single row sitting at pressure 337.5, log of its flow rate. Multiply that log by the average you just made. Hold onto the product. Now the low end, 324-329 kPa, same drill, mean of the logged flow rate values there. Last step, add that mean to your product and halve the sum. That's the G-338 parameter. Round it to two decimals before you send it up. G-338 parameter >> 0.48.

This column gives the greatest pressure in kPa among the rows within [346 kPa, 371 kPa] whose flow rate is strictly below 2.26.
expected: 360.0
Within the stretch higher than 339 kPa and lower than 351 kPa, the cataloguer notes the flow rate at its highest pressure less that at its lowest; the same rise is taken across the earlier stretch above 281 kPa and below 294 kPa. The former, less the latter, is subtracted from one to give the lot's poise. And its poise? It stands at 2.3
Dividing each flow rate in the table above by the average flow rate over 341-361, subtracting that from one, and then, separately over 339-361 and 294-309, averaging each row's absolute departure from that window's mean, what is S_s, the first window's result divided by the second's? 1.1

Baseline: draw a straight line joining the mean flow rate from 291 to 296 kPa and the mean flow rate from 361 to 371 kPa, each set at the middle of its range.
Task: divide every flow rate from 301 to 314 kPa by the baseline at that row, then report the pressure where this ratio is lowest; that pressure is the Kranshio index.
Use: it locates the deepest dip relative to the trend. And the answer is 302.5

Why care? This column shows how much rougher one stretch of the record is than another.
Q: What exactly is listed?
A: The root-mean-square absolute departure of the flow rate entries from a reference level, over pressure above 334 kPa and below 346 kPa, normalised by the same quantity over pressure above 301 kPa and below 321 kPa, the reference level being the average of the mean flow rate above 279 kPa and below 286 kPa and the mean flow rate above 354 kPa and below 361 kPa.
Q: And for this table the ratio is 0.56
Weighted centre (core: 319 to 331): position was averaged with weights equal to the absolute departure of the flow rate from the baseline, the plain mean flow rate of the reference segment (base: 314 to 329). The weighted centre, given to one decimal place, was 326.7 kPa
